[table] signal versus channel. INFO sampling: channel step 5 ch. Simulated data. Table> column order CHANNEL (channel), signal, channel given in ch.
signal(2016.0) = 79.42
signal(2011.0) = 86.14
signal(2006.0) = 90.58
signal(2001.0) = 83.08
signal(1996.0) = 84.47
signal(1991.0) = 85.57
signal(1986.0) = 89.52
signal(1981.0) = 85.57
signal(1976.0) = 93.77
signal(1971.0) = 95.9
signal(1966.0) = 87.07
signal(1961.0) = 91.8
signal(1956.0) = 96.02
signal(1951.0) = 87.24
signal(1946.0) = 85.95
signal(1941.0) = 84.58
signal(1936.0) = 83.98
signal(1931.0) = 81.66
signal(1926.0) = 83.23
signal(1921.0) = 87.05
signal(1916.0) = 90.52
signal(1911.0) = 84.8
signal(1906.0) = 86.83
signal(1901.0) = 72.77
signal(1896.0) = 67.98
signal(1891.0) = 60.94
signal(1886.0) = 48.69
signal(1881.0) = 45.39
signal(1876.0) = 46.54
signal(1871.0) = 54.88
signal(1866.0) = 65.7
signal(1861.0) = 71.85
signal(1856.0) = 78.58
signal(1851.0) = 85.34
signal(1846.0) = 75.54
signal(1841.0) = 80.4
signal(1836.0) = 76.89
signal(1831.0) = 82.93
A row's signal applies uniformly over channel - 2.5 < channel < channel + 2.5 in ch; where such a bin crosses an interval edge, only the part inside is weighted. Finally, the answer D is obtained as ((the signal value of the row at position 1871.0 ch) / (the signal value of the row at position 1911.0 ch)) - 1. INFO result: -0.35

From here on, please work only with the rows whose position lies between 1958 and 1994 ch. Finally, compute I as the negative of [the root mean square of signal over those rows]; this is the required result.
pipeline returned -90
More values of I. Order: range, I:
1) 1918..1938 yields -84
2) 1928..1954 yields -85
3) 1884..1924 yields -76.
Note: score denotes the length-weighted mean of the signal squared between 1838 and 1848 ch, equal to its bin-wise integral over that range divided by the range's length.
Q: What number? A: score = 6096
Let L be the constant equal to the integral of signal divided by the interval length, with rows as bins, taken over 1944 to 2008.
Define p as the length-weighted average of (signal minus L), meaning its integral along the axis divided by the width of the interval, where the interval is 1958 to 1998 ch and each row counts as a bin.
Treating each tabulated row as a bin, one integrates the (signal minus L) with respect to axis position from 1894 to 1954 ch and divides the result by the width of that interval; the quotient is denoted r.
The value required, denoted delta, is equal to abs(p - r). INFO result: 6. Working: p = 0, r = -6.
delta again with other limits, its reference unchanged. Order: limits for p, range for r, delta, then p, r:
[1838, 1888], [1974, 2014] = 22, -23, -2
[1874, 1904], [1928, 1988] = 31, -31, 0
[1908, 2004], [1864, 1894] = 34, -2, -35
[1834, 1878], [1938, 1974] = 19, -18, 1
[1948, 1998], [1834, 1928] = 18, 1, -17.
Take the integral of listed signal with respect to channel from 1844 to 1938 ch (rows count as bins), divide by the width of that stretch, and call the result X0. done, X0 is 72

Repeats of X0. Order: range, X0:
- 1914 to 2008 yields 88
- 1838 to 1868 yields 76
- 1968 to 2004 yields 88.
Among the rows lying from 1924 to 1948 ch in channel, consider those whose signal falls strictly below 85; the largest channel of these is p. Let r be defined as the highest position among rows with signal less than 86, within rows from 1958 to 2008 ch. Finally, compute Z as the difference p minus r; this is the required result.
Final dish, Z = -60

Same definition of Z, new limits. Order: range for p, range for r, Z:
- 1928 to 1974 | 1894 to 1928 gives 15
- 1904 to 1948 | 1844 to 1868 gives 75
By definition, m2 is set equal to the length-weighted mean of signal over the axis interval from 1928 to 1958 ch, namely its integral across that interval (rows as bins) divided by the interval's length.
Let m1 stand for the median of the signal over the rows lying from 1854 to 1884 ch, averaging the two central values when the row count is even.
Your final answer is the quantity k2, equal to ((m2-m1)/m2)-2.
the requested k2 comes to -1.7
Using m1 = 60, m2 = 86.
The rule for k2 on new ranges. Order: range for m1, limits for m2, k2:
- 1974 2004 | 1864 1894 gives -2.6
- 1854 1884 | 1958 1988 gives -1.7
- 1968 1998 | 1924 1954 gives -2.0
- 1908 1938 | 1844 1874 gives -2.2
